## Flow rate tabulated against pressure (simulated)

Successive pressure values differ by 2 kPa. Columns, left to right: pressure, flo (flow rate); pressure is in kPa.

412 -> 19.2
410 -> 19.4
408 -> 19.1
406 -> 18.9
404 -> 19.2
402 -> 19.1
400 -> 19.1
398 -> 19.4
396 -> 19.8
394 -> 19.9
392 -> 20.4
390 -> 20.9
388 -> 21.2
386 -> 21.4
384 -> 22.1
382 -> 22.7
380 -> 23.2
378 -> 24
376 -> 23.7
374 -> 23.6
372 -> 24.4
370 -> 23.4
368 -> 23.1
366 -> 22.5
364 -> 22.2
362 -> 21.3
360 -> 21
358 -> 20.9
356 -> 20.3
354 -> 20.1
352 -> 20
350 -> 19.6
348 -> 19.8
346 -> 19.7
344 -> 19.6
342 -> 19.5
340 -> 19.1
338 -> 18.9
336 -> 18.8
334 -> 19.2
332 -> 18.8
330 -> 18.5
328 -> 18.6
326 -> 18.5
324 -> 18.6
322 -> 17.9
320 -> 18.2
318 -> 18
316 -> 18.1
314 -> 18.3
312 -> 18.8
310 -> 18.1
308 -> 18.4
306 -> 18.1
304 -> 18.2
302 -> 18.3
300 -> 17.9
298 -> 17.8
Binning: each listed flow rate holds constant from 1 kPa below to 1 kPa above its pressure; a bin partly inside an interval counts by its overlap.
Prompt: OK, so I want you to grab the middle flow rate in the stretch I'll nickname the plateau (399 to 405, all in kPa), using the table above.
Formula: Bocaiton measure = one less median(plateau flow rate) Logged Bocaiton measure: -18.1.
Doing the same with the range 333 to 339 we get -17.9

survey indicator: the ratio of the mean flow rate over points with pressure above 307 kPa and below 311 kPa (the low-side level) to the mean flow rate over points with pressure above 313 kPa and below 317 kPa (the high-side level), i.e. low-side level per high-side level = 1.00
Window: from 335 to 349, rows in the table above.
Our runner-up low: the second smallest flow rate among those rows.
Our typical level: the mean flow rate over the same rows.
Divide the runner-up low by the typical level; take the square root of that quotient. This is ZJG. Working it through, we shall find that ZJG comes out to 0.988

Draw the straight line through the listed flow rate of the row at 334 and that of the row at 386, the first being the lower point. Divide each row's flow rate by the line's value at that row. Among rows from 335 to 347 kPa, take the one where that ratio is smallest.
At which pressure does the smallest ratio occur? 336 kPa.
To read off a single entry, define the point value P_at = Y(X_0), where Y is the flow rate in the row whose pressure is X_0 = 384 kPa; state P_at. 22.1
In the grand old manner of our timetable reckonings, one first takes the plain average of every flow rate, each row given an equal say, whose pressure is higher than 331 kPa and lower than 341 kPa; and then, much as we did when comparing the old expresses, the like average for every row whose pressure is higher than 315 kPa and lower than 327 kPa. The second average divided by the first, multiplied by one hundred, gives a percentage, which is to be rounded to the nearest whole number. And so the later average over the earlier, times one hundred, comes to 96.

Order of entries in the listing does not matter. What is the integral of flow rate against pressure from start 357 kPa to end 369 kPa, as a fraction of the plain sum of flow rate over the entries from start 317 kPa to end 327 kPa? 2.9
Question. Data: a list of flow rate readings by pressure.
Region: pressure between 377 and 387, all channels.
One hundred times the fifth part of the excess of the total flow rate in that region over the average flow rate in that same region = 1814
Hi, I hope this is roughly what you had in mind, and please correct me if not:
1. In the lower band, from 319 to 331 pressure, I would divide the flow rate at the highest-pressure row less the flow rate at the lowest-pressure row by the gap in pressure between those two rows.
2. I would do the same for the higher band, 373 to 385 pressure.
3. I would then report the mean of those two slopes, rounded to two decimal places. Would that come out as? -0.06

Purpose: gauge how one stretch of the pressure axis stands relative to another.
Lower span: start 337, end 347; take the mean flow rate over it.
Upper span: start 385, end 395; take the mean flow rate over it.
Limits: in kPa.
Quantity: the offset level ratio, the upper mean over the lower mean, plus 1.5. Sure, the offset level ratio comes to 2.57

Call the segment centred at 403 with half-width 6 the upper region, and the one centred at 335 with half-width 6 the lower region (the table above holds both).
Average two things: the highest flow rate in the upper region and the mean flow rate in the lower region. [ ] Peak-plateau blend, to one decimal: 19.1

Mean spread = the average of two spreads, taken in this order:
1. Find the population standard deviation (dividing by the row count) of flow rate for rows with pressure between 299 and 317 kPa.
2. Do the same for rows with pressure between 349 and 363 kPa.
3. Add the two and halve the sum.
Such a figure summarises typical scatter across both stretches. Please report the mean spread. 0.41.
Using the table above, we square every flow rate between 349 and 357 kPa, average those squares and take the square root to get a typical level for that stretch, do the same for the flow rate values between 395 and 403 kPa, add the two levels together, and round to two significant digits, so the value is 39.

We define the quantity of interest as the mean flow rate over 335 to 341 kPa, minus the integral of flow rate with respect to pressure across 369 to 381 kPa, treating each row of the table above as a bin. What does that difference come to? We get -266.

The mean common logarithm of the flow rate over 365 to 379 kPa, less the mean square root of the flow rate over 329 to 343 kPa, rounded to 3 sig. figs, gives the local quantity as -2.98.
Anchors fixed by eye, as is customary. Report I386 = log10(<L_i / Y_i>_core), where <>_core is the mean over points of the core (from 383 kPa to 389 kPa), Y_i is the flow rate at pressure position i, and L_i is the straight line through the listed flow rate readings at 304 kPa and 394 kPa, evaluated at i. -0.038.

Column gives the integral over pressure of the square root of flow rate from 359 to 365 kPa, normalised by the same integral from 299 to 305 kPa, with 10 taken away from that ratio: -8.91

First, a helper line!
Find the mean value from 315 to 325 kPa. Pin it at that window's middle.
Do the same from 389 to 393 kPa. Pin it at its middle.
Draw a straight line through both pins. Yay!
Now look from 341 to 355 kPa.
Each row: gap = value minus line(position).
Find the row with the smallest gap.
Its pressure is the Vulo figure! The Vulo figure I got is 350 kPa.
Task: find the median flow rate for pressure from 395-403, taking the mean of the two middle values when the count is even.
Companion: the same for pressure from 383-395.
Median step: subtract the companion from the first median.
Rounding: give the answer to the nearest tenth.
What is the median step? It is -1.8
